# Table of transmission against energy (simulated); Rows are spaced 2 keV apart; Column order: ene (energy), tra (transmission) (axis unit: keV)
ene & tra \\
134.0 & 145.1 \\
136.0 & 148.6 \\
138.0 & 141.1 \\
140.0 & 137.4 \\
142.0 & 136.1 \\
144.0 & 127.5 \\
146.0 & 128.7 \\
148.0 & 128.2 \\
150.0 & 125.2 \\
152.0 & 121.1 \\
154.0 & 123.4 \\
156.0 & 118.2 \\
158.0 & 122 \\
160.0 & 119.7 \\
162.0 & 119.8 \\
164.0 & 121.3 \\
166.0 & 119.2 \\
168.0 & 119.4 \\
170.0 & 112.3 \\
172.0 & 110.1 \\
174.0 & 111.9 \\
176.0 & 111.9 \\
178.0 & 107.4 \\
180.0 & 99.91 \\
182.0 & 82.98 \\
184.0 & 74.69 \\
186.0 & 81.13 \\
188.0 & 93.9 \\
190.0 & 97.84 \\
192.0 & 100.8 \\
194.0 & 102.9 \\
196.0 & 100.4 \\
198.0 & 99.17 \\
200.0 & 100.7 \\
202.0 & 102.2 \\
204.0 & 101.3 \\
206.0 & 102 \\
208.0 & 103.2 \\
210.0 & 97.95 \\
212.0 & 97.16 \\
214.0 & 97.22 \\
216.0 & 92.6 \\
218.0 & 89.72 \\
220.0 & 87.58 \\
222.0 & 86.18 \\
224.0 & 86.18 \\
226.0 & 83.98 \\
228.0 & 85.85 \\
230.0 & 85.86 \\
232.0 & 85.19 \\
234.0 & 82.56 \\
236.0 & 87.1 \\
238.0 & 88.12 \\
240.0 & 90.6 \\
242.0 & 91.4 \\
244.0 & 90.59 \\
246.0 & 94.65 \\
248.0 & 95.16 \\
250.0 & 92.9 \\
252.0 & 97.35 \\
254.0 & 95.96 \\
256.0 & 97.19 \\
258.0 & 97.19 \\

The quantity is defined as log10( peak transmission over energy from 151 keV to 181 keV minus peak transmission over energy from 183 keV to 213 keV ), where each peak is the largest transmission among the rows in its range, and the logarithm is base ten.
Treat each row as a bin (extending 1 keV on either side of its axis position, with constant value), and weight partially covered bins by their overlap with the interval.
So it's 1.31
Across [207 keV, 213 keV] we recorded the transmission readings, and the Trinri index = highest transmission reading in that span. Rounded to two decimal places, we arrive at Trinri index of 103.20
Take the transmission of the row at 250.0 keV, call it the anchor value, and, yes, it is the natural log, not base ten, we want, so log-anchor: 4.53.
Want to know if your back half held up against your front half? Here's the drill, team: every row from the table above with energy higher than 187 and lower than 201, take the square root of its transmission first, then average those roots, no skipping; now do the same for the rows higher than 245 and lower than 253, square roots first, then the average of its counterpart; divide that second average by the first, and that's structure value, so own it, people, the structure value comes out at 0.98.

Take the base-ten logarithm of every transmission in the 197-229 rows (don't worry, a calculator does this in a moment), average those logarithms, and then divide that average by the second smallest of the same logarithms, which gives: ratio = 1.02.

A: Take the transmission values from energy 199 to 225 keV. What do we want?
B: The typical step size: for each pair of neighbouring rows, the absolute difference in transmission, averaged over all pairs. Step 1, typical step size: 1.79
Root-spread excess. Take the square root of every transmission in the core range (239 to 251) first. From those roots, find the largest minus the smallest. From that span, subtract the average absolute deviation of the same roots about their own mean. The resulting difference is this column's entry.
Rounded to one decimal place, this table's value 0.1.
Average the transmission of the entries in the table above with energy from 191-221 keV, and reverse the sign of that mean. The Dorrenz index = -98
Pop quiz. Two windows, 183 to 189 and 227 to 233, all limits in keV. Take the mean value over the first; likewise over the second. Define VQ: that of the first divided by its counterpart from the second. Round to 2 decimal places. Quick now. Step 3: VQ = 0.97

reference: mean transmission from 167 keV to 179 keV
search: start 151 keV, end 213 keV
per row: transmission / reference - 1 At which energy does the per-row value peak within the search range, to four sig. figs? 154.0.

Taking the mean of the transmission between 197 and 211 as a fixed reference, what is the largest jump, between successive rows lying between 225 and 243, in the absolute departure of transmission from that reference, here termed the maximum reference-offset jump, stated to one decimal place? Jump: 4.5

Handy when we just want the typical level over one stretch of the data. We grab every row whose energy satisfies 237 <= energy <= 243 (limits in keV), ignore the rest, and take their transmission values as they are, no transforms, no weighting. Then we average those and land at 90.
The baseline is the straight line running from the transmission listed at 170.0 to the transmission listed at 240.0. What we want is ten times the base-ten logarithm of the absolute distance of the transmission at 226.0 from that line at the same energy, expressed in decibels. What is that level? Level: 10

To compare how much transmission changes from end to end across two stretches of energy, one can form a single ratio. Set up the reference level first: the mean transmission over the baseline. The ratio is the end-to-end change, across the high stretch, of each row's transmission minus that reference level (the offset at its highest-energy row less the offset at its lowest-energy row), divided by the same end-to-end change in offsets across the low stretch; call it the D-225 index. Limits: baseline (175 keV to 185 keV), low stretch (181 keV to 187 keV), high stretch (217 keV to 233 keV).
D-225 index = 2.4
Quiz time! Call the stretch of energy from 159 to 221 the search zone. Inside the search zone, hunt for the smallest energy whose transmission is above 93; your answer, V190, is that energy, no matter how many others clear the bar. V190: 160.0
